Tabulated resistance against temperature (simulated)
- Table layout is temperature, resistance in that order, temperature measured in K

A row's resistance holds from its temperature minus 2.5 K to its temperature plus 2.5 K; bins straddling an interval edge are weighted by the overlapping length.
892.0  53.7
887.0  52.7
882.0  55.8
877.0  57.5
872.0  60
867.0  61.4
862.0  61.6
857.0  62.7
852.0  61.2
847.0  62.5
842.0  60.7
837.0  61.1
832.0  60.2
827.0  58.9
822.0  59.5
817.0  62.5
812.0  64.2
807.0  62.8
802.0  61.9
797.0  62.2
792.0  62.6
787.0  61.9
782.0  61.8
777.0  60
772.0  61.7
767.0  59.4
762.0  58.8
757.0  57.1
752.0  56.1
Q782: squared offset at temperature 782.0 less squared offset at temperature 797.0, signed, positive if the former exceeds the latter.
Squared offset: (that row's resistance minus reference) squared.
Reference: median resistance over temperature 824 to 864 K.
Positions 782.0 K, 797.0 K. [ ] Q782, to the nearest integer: -1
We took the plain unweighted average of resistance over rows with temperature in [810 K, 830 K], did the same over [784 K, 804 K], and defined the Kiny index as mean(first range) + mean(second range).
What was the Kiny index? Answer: 123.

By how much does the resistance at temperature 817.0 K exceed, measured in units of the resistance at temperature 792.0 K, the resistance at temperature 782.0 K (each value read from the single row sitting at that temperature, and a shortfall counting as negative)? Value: 0.011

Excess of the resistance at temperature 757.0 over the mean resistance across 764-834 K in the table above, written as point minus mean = -4.3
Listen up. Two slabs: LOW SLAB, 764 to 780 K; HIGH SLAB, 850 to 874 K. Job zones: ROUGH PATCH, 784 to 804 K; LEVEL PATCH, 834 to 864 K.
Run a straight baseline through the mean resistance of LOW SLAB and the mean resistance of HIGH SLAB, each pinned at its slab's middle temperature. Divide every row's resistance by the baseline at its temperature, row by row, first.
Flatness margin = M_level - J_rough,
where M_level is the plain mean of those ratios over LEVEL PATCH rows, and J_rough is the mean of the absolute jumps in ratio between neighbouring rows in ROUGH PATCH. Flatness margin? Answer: 0.998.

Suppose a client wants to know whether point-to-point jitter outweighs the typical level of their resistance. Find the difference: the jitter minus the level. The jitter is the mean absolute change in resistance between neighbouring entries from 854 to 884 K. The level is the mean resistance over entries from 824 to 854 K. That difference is -59.4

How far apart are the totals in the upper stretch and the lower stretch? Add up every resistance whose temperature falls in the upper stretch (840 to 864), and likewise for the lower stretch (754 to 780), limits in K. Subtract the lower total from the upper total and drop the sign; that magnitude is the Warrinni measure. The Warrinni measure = 12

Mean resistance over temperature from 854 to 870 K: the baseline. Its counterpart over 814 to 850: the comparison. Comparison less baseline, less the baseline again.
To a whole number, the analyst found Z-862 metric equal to -63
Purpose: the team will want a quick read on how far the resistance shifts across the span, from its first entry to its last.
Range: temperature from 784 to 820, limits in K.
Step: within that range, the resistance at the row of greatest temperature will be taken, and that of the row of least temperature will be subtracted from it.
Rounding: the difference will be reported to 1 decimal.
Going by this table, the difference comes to 0.6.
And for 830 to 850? 2.3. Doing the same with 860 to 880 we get -4.1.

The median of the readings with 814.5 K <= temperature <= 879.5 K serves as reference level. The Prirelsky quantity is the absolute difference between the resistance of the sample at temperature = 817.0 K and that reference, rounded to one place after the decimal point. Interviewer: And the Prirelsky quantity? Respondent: 1.4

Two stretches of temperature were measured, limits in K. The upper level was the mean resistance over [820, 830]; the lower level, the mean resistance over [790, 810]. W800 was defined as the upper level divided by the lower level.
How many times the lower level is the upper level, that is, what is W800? 0.95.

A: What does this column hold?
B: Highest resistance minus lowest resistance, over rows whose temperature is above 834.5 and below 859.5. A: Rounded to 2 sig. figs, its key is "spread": 2.0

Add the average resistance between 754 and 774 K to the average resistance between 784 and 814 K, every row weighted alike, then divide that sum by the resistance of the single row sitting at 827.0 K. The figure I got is 2.07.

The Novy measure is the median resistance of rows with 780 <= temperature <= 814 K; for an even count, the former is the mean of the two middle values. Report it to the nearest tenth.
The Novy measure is 62.2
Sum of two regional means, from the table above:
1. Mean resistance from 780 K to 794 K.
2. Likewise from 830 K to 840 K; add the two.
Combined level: 122.8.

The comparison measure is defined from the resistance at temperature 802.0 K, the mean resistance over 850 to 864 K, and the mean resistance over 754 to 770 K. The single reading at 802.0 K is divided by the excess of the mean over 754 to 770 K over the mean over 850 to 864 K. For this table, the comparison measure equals -18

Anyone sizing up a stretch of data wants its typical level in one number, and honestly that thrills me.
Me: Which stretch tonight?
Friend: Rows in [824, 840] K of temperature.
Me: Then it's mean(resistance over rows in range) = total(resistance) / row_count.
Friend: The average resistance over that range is 60.1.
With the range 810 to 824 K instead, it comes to 62.1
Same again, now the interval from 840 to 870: 61.7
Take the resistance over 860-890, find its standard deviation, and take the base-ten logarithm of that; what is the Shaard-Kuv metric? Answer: 0.5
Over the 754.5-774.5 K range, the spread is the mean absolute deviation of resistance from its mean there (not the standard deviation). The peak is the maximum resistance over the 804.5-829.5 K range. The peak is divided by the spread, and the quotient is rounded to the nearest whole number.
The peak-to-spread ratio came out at 49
